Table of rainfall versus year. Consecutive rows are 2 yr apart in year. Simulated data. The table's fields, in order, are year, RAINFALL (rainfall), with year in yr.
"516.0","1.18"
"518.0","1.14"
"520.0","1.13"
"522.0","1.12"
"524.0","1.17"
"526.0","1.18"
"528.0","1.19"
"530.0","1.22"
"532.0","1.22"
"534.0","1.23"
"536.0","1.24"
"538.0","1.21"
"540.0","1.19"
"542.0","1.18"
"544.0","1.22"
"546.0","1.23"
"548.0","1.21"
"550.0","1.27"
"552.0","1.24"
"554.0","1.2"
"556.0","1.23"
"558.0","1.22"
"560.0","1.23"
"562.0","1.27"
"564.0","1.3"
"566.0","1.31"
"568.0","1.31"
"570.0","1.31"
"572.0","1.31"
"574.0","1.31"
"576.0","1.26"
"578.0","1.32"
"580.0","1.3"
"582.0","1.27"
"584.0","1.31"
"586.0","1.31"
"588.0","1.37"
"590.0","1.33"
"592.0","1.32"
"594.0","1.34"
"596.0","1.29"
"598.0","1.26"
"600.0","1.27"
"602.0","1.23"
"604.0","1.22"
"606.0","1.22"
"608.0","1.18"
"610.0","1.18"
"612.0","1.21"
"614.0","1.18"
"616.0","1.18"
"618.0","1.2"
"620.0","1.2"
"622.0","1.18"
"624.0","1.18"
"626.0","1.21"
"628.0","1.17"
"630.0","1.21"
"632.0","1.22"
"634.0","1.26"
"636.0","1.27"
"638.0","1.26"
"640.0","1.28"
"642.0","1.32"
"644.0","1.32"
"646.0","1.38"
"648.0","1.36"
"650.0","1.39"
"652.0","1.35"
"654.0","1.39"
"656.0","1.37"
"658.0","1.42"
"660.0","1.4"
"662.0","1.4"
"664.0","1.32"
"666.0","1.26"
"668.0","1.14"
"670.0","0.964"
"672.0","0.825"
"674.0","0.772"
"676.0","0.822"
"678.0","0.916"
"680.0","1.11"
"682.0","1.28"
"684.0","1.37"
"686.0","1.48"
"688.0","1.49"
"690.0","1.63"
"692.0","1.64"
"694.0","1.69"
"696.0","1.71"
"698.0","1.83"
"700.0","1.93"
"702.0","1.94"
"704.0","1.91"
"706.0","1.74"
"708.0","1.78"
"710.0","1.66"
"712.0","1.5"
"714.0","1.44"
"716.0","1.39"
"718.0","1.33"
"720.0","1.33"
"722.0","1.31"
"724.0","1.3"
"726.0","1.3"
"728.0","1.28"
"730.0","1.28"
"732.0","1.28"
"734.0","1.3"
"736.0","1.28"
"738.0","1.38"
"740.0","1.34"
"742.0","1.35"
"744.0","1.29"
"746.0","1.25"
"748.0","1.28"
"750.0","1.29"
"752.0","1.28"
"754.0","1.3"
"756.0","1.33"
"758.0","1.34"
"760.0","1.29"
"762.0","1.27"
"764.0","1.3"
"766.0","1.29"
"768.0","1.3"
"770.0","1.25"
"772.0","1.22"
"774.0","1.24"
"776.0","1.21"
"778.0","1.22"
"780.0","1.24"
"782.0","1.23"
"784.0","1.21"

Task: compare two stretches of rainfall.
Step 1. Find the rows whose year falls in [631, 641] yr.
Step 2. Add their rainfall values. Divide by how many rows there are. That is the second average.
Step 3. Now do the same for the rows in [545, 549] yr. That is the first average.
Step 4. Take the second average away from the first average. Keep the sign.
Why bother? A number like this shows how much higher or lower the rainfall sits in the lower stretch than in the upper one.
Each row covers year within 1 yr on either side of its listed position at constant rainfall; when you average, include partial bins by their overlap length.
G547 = -0.04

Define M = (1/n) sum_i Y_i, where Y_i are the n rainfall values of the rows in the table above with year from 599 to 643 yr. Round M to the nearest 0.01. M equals 1.22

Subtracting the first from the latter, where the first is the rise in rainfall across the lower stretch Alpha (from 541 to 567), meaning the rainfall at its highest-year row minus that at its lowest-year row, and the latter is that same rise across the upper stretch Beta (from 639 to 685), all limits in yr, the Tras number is 0.0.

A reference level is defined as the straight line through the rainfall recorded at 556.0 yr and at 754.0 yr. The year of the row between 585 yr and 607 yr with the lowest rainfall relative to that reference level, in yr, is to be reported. 606.0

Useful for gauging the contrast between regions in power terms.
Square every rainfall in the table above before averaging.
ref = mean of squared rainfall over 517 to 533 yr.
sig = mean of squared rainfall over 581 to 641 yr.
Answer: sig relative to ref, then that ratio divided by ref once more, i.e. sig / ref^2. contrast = 0.8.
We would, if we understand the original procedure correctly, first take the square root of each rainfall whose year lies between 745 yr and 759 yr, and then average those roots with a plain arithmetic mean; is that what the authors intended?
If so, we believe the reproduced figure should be 1.14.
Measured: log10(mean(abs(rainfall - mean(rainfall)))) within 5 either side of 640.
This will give -1.62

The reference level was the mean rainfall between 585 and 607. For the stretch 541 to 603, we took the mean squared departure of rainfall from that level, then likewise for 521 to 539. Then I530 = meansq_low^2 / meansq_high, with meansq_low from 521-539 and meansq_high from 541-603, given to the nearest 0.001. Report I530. 0.038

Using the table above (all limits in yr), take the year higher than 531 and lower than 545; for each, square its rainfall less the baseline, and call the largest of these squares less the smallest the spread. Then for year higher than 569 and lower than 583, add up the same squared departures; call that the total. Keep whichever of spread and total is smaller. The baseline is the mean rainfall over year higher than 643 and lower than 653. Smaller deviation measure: 0.018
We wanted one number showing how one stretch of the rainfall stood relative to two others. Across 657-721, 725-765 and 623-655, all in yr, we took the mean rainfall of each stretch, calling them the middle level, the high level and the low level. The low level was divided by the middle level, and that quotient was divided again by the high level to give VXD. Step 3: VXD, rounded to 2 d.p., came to 0.70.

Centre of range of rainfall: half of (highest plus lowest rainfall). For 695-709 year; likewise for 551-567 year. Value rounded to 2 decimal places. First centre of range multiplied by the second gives 2.29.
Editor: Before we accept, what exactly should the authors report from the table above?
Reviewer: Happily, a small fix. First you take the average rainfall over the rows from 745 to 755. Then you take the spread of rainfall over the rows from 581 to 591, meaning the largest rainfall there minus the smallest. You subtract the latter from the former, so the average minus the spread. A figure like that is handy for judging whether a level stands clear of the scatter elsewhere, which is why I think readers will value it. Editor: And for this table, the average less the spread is 1.18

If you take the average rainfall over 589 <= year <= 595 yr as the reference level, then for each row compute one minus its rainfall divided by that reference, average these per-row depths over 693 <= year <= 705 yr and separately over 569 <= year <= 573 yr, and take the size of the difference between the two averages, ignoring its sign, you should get 0.39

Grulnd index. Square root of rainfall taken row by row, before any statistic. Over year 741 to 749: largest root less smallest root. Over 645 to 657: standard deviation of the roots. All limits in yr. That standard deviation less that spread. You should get -0.037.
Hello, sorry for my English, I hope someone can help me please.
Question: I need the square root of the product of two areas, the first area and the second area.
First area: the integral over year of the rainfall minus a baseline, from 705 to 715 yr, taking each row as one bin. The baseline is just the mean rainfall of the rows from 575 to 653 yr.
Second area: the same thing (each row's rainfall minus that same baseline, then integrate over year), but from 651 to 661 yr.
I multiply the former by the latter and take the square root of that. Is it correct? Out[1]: 2.1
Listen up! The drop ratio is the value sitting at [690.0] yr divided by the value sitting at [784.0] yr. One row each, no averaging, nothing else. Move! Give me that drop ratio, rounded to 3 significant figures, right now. 1.35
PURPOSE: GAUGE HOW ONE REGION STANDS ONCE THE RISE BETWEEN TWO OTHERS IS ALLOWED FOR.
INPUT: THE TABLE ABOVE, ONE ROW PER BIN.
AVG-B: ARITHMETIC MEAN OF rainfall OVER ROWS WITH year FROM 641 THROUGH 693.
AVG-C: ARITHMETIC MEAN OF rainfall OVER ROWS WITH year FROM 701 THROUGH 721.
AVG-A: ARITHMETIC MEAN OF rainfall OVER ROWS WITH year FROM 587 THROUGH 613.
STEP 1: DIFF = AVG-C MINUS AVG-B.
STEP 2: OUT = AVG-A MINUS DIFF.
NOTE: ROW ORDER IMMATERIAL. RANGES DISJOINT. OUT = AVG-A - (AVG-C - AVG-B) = 0.93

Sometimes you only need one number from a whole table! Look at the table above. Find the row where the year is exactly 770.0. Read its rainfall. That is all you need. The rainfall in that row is 1.25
